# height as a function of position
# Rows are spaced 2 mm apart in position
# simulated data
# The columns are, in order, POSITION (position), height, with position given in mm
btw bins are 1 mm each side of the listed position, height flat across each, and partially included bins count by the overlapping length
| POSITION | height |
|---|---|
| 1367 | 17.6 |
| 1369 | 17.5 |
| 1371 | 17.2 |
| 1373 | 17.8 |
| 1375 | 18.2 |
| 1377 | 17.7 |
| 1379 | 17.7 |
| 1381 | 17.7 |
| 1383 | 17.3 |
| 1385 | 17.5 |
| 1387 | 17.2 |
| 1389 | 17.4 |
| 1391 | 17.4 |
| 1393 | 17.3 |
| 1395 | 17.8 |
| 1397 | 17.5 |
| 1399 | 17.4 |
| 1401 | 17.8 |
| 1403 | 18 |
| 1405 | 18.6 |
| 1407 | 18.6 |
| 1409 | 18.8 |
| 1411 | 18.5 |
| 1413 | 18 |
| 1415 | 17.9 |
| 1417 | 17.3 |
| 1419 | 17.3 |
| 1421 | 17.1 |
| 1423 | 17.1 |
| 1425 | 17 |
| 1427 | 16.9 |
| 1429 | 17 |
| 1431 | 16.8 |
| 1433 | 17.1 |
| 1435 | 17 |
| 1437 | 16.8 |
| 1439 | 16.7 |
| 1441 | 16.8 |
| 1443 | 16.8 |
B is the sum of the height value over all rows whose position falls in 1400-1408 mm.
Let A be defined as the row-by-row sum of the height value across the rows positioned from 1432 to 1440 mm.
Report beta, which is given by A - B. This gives -5.4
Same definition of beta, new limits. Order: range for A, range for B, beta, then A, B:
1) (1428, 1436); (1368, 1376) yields -2.8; 67.9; 70.7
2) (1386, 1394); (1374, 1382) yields -2.0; 69.3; 71.3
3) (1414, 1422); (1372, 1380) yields -1.8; 69.6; 71.4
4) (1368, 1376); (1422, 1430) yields 2.7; 70.7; 68.0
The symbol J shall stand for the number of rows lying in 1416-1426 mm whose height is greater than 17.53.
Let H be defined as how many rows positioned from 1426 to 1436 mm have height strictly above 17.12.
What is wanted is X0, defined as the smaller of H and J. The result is 0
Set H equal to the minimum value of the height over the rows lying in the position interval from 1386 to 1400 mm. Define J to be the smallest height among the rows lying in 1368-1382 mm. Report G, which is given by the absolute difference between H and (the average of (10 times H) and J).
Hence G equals 77.4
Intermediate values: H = 17.2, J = 17.2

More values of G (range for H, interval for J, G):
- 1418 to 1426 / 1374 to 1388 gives 76.6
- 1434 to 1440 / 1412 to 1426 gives 75.3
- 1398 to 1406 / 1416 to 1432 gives 78.0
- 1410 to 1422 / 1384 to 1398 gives 77.0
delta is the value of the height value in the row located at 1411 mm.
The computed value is 18.5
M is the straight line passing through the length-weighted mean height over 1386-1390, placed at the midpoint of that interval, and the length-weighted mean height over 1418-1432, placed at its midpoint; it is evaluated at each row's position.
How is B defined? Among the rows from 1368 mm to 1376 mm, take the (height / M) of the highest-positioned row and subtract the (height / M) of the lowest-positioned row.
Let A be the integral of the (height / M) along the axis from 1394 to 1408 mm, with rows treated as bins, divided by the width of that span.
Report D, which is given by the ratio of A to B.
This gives 24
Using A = 1.04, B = 0.04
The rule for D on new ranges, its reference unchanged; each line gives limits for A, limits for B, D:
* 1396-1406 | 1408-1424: -11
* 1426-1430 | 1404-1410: 74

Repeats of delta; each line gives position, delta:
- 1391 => 17.4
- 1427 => 16.9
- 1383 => 17.3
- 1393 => 17.3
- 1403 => 18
